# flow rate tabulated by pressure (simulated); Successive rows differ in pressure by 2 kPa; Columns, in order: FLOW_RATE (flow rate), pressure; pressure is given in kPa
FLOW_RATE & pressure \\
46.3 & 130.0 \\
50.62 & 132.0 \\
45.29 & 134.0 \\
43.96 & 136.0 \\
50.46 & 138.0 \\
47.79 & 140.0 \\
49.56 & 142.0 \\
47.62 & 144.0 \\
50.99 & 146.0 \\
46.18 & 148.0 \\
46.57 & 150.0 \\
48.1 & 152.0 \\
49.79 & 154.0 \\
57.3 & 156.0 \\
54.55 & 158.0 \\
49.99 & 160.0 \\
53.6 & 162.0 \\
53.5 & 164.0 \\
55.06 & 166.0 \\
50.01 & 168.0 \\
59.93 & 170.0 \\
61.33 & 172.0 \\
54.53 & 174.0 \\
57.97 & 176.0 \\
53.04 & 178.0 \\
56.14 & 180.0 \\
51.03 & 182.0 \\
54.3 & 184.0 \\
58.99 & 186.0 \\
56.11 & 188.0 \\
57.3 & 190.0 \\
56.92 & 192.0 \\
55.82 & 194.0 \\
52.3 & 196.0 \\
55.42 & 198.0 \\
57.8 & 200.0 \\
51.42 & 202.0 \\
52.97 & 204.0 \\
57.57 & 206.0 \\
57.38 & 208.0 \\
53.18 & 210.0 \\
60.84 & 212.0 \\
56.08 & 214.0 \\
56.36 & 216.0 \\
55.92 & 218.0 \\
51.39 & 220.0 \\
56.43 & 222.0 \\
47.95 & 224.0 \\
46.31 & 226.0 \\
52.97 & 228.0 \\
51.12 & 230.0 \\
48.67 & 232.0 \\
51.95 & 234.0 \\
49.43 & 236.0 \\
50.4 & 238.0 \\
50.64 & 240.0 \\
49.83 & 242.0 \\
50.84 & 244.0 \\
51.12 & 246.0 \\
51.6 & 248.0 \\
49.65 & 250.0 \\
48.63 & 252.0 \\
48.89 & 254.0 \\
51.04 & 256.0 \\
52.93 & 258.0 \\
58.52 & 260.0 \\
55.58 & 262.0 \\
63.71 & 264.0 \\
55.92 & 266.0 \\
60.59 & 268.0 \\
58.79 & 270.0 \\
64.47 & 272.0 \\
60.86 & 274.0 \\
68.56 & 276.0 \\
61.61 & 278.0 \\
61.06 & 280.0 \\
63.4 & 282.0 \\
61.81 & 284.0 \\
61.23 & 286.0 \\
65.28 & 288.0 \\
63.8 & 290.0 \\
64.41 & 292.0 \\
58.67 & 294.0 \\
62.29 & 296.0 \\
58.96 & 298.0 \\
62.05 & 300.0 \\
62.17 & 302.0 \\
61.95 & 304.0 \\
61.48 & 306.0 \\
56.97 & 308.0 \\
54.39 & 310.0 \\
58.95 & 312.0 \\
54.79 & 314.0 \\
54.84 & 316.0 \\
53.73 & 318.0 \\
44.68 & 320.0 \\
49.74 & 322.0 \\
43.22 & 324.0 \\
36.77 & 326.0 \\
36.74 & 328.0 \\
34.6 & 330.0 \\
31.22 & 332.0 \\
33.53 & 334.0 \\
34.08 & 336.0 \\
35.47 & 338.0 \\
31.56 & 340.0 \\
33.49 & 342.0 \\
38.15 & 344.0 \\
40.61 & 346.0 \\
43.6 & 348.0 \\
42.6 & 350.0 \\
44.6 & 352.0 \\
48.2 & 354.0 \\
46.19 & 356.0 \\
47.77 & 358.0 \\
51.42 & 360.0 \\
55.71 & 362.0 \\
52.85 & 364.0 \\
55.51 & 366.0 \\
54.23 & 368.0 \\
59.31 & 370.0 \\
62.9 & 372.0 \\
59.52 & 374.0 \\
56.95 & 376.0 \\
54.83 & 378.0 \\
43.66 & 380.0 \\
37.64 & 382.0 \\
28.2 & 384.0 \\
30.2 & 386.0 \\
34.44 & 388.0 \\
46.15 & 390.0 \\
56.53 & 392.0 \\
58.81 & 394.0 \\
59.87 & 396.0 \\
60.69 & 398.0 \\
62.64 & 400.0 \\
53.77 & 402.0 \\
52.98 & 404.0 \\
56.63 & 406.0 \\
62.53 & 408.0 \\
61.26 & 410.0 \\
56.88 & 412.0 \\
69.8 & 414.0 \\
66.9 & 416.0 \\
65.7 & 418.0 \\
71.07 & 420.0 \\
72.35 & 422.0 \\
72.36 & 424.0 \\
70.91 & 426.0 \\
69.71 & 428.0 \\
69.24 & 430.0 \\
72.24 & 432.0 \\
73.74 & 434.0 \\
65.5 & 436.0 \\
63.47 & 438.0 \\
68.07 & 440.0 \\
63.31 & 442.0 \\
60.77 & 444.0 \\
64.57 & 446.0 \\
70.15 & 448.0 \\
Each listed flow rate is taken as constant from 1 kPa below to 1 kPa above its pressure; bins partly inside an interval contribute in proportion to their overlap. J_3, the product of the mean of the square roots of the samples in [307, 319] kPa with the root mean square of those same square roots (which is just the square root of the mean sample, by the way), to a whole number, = 56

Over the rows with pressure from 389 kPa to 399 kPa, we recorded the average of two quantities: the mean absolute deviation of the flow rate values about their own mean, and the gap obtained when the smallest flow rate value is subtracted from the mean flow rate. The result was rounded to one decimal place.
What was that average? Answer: 7.2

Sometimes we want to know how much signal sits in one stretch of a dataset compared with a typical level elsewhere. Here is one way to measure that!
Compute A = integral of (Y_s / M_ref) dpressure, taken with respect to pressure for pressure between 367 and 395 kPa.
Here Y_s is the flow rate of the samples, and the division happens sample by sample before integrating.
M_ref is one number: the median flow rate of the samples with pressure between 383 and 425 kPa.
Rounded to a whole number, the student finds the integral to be 23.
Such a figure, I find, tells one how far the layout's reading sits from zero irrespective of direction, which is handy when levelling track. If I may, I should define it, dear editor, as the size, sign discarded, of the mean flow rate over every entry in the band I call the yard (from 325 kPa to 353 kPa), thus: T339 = 37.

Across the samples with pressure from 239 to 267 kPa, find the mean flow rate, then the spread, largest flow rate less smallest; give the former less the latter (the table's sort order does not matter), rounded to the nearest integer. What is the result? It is 38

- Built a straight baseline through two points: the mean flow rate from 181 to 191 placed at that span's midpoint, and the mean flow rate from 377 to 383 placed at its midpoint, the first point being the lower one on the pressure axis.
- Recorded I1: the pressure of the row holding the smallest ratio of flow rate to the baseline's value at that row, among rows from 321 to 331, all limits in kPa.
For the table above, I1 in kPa 330.0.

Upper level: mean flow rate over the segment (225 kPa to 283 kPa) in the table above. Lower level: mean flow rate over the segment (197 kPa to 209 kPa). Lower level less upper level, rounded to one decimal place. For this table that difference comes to 0.6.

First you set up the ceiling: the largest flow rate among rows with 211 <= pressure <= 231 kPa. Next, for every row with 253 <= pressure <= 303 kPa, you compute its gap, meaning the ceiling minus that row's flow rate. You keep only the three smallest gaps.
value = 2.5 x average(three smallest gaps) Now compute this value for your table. -13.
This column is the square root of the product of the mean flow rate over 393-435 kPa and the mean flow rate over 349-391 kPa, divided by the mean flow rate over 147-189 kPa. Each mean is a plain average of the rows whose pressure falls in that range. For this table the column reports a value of 1.04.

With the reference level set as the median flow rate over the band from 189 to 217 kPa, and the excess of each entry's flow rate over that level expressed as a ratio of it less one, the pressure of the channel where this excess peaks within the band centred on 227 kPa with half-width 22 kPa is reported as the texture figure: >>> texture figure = 212.0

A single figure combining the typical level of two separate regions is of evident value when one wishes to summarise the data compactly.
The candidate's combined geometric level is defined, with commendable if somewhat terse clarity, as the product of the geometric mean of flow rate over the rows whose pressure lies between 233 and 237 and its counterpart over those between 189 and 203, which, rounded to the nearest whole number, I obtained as 2799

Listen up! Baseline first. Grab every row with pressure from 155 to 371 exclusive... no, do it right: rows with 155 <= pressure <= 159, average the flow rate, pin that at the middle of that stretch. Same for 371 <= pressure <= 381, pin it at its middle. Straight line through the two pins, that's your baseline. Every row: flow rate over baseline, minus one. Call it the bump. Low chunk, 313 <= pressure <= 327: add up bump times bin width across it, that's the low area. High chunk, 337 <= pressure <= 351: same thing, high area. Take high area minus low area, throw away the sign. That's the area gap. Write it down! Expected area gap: 2.6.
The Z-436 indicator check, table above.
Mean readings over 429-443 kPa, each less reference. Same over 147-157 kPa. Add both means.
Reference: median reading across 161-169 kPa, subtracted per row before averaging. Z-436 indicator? 10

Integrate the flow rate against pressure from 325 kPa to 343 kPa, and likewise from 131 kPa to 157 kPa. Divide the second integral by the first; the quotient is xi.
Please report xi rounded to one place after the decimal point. 2.1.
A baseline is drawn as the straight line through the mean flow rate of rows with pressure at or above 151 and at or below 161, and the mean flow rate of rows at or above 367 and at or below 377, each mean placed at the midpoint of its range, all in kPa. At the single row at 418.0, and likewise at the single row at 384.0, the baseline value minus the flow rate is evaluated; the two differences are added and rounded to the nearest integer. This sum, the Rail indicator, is 25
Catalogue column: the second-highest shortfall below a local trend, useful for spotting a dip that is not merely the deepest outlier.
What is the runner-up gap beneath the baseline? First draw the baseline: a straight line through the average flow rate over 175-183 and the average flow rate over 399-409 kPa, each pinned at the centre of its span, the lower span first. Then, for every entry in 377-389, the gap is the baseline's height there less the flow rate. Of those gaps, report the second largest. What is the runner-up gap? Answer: 27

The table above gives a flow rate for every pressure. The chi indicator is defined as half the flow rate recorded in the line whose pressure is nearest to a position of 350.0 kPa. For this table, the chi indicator 21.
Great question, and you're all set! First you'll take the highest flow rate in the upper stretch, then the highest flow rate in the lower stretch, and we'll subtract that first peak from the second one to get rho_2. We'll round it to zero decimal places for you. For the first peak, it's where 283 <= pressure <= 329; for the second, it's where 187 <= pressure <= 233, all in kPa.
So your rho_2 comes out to -4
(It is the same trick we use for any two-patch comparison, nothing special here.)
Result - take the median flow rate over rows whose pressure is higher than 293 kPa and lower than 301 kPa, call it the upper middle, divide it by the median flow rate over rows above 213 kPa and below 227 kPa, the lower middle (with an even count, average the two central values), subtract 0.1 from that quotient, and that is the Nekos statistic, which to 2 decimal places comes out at 0.98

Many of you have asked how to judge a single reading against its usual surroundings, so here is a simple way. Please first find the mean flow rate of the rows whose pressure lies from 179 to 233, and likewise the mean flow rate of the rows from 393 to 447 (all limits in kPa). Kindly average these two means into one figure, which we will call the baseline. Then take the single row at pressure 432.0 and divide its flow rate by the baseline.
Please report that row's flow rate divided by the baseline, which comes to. 1.2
